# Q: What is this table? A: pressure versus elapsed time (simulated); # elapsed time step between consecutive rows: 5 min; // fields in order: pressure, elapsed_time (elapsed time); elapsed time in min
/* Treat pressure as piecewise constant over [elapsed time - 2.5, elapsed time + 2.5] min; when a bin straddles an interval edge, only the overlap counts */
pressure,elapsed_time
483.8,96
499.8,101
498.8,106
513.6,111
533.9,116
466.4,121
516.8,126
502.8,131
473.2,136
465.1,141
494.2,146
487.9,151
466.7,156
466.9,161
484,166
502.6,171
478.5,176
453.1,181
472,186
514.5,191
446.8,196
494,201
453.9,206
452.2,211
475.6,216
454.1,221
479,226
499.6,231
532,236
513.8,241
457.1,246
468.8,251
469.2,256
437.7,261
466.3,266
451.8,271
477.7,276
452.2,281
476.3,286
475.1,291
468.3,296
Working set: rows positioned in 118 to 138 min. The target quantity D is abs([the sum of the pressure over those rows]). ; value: 1959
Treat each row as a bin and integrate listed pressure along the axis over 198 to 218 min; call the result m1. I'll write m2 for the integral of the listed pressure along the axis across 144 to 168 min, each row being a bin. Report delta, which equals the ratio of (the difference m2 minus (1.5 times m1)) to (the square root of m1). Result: -26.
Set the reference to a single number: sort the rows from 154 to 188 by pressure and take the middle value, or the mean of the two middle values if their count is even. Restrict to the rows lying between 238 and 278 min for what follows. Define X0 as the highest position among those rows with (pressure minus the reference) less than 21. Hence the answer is 276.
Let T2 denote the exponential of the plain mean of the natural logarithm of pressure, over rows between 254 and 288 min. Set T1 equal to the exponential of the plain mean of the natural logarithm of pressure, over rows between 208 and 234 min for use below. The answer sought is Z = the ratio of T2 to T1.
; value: 0.98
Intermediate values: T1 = 472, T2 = 461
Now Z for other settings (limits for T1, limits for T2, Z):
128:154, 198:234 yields 0.97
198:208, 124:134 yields 1.08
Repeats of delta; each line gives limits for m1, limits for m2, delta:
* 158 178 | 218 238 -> -48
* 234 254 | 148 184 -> 25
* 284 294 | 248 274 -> 70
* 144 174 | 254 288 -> -50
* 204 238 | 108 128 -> -112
